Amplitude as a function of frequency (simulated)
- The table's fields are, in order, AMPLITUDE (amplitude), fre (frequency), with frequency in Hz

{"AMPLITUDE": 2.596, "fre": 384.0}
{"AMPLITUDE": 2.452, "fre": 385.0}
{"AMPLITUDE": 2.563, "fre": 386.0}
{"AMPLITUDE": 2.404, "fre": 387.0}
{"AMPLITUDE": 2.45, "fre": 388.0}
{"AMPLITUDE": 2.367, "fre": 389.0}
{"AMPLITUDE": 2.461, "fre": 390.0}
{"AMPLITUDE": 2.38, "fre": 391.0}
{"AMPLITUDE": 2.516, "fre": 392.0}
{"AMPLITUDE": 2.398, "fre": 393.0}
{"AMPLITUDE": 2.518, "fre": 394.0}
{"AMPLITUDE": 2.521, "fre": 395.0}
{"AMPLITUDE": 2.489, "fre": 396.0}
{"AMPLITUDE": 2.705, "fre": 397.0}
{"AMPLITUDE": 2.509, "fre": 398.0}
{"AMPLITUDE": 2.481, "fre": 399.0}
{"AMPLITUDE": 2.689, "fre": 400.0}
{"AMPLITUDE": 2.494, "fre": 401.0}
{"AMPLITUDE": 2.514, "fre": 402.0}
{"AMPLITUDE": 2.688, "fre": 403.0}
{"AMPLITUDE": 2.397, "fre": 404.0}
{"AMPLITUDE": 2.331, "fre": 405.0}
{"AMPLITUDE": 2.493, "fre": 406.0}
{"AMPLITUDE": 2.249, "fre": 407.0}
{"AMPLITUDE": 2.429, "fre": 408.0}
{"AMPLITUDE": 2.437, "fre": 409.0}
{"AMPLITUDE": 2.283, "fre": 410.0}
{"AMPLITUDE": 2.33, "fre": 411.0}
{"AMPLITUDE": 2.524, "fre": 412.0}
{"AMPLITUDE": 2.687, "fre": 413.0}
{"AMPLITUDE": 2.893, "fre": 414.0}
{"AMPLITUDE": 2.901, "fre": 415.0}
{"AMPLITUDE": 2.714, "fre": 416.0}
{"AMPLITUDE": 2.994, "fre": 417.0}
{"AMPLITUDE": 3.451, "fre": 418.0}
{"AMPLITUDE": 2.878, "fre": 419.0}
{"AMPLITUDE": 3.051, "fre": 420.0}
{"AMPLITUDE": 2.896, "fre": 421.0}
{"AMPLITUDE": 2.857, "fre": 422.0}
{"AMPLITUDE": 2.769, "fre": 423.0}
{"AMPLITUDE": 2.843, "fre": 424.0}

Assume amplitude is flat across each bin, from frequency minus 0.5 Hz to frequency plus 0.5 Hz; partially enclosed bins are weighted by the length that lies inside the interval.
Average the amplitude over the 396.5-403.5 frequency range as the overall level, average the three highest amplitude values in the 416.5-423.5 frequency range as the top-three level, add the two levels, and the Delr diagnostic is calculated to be 5.7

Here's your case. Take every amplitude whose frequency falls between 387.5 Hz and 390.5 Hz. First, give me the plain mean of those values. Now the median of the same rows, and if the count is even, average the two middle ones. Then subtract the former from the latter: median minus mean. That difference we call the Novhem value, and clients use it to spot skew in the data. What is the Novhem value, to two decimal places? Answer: 0.02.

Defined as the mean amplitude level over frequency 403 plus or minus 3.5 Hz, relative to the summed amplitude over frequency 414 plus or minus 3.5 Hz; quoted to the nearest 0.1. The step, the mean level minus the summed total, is -16.5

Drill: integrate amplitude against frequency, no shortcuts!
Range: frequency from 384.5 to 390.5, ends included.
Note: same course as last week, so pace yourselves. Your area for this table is 14.7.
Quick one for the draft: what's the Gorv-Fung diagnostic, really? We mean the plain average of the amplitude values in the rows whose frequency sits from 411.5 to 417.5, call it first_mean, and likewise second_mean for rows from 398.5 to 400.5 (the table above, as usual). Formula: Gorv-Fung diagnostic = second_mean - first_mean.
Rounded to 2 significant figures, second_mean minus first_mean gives -0.20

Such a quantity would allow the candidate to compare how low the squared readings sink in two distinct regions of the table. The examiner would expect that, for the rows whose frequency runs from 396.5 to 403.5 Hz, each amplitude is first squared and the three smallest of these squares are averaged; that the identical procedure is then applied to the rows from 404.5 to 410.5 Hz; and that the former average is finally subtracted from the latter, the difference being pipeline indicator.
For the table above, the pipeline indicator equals -1.0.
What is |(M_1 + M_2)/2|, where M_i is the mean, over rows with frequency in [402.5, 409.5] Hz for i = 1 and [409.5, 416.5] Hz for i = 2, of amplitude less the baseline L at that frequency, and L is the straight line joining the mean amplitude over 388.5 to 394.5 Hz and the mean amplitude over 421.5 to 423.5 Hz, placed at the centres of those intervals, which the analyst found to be 0.13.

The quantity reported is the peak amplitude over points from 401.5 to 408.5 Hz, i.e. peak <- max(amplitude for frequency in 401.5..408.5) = 2.688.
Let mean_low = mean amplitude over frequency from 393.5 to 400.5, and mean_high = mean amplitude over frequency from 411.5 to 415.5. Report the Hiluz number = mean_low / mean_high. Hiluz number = 0.93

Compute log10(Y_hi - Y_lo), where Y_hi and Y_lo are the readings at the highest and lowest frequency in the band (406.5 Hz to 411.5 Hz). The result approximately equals -1.1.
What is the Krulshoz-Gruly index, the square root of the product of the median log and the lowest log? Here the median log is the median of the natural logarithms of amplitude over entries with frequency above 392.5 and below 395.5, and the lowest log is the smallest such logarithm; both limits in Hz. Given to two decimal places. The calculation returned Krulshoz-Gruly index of 0.90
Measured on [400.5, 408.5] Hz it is 0.85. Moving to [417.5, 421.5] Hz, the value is 1.07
